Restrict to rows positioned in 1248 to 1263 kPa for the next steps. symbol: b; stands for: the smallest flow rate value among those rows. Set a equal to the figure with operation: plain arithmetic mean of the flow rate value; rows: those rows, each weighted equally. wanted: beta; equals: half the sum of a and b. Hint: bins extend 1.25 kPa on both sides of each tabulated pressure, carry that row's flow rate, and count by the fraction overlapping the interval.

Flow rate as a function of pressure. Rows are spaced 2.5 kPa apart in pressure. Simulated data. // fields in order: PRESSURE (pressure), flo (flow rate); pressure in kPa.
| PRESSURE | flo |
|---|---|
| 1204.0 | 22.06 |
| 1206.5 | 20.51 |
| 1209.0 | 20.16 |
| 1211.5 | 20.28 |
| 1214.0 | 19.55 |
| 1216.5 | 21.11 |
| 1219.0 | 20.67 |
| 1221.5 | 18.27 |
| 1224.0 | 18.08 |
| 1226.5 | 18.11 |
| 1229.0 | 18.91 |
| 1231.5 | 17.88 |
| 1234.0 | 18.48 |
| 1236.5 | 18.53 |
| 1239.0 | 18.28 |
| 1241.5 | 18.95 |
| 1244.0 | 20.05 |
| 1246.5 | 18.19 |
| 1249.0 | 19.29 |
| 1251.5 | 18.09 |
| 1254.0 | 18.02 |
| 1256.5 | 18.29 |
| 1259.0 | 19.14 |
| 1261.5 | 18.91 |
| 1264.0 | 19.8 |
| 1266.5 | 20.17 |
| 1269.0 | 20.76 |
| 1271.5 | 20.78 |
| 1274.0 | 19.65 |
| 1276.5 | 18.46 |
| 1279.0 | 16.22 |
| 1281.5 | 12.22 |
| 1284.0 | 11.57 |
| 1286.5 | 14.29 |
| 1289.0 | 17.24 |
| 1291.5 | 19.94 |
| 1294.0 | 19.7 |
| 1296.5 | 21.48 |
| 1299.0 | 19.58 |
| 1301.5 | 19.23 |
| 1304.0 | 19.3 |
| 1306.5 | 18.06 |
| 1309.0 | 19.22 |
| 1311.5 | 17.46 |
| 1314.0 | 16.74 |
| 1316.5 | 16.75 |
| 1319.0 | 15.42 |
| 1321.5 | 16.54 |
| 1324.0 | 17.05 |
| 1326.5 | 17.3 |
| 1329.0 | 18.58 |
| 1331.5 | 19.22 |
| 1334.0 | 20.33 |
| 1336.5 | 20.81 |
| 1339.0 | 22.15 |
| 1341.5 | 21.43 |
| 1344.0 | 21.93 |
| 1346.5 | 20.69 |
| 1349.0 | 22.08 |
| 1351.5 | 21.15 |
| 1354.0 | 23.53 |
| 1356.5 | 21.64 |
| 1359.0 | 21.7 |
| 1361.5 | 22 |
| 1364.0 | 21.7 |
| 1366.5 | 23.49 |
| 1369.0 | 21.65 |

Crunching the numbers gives 18.3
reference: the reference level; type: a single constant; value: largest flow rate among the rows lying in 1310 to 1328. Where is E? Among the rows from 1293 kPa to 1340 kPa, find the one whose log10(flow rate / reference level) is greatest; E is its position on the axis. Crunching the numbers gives 1339.0 kPa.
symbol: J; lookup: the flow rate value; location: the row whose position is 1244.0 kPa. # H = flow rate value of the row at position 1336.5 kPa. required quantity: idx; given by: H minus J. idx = 0.8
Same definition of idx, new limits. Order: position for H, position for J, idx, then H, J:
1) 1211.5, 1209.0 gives 0.1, 20.28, 20.16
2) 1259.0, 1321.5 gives 2.6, 19.14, 16.54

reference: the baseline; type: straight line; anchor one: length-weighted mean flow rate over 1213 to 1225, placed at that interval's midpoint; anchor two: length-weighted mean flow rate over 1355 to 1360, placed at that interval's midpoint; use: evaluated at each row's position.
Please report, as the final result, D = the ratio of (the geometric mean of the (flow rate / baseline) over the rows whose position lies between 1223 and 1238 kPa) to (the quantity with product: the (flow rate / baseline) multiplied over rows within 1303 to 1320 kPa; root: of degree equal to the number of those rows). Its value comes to 1.11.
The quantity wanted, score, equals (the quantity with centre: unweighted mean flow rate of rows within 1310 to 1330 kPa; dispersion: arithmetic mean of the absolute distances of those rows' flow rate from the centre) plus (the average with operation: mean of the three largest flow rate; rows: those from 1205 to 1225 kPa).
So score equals 21.4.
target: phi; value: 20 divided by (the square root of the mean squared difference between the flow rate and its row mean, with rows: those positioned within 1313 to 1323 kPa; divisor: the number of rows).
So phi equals 36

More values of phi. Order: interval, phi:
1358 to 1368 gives 27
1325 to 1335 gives 18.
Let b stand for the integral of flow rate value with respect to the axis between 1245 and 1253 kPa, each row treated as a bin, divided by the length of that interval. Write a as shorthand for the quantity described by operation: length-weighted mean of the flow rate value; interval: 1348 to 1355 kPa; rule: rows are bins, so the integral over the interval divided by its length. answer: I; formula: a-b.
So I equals 4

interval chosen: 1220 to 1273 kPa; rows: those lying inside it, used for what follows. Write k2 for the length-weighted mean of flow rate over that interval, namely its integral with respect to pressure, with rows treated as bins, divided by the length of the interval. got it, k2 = 18.9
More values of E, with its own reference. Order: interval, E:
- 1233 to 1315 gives 1296.5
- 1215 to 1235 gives 1216.5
